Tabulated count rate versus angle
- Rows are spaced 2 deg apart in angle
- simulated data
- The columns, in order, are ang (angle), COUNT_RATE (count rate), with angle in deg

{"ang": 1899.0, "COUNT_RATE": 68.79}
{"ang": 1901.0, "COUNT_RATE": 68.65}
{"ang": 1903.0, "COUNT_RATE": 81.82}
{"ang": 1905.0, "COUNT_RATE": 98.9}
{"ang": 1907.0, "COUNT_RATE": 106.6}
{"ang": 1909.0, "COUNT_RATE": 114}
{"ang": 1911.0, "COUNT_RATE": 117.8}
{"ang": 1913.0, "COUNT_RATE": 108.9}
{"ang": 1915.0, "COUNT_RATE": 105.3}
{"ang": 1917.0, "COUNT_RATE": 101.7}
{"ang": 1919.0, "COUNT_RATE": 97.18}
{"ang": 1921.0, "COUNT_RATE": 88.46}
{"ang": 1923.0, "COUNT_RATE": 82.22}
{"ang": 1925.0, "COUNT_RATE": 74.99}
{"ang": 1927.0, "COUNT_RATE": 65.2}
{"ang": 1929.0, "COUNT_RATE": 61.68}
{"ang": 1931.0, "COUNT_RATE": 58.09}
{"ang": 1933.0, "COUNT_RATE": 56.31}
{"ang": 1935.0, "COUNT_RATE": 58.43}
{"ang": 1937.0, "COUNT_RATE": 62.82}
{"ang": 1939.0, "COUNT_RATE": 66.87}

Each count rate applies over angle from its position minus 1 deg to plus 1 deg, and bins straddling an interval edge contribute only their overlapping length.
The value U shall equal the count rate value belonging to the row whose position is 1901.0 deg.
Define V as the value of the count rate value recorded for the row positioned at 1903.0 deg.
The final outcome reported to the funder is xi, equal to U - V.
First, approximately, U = 68.65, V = 81.82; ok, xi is -13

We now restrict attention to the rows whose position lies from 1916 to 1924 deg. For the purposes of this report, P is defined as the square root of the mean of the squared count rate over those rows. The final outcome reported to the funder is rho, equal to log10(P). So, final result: 1.97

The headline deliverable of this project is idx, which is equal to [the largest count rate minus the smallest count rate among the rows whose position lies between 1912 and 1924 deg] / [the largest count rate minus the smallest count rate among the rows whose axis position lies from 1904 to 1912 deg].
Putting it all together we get 1.4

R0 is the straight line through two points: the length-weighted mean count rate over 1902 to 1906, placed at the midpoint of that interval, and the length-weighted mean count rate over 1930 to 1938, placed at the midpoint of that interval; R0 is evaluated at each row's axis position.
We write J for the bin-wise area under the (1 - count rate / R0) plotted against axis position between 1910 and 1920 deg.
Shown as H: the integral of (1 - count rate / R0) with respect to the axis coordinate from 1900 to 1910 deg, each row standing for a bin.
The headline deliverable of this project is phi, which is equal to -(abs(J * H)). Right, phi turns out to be -2.1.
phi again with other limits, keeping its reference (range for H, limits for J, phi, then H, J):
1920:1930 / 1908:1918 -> -3.0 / -0.9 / -3.5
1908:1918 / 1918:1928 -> -5.4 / -3.5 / -1.5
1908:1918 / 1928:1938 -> -0.2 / -3.5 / 0.1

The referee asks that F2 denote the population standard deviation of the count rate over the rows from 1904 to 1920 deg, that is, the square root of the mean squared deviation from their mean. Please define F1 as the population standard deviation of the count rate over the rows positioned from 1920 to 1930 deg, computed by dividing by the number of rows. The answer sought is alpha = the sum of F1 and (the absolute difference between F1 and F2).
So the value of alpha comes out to 13.4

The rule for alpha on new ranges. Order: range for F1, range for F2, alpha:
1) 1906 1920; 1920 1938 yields 10.9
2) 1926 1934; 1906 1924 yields 10.9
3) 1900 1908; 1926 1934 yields 26.1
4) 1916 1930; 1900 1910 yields 16.6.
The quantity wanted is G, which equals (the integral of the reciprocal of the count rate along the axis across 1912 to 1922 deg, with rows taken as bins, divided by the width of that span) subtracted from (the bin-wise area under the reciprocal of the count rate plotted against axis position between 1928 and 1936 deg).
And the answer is 0.13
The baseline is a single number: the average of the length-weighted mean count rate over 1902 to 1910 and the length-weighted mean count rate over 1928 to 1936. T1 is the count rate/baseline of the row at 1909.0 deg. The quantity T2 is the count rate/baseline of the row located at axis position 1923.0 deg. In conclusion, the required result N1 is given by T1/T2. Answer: 1.4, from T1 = 1.43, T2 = 1.03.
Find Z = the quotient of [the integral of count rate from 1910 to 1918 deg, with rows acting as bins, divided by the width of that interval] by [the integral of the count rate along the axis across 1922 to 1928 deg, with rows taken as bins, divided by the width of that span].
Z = 1.5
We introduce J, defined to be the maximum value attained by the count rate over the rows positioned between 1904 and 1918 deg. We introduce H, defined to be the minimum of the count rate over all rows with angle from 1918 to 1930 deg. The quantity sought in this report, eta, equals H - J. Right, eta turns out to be -56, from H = 61.68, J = 117.8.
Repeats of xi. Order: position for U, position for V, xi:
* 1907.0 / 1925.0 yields 32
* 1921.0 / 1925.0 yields 13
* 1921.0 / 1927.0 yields 23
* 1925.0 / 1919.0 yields -22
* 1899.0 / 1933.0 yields 12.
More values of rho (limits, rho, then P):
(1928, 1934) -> 1.77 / 59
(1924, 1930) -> 1.83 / 68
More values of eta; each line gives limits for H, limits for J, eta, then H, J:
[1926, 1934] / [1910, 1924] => -61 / 56.31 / 117.8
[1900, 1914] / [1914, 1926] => -37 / 68.65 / 105.3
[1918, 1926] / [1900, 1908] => -32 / 74.99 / 106.6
